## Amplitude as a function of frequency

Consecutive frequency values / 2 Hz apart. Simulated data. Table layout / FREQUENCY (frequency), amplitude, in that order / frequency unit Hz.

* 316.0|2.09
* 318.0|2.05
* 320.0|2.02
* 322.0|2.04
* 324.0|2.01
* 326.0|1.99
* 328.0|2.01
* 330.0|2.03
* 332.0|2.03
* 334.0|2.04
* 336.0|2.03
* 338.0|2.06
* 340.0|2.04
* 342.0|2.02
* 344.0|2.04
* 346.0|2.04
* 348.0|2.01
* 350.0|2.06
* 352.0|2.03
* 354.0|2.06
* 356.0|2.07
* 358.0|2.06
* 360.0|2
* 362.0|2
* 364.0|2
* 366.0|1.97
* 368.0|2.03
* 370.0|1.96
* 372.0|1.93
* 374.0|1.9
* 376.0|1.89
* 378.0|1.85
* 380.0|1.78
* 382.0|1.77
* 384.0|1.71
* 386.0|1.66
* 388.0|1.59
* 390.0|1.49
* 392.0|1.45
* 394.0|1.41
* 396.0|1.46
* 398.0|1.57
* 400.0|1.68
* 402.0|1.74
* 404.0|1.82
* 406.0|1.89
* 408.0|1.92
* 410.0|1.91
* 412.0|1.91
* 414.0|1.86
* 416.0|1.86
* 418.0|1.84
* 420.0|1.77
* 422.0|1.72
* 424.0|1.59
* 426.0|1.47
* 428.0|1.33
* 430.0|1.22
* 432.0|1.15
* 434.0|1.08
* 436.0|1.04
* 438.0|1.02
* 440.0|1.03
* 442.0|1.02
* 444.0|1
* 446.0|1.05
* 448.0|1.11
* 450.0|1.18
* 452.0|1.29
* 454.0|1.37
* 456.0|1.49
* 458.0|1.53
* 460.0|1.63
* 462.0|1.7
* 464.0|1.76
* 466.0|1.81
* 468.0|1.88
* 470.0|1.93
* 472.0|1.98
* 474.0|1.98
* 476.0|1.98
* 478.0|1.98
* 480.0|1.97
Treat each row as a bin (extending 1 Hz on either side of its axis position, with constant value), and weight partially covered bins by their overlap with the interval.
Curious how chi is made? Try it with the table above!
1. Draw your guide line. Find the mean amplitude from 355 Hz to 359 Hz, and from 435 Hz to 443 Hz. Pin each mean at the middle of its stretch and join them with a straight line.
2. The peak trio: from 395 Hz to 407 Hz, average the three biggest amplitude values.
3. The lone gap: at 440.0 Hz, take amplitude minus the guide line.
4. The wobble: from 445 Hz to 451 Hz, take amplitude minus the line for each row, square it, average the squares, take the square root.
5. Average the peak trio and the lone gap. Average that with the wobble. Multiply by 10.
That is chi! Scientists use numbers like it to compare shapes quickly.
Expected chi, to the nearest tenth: 5.6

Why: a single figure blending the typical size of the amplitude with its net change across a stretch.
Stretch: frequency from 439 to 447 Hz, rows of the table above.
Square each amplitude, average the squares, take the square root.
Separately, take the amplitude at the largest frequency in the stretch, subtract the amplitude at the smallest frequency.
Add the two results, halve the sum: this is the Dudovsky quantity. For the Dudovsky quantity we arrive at 0.52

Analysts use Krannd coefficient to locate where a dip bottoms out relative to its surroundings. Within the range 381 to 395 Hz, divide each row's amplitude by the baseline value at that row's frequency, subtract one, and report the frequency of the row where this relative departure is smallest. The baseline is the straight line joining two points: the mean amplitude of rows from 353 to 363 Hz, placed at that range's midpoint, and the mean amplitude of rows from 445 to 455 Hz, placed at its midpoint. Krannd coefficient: 394.0 Hz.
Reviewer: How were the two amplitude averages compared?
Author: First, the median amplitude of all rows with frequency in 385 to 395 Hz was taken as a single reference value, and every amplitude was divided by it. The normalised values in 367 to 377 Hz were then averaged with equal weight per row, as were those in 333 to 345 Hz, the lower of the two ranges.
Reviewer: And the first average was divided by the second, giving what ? 0.95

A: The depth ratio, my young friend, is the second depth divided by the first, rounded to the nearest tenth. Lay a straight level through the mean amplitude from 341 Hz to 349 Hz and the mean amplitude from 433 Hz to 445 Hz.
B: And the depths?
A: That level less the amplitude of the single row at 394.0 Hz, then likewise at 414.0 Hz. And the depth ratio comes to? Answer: -5.7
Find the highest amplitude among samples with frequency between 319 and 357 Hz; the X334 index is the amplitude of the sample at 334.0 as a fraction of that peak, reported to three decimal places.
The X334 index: 0.986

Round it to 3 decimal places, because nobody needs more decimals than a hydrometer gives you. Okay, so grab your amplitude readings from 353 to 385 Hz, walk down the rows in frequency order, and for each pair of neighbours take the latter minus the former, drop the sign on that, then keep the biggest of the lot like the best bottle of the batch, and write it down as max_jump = 0.070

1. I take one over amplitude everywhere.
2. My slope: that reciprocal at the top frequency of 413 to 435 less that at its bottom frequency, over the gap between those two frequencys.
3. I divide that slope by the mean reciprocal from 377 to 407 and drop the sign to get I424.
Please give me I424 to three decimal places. 0.032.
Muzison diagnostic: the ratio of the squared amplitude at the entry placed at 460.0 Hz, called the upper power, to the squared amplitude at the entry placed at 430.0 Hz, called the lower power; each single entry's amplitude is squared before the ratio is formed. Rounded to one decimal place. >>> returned 1.8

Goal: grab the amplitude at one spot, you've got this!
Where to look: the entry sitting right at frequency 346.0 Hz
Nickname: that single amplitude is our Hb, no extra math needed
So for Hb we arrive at 2.04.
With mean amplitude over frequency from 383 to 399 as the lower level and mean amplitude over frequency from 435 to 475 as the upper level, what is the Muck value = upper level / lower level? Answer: 0.93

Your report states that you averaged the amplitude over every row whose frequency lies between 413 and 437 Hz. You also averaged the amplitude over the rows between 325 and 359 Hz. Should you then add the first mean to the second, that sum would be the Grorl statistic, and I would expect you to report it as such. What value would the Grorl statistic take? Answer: 3.53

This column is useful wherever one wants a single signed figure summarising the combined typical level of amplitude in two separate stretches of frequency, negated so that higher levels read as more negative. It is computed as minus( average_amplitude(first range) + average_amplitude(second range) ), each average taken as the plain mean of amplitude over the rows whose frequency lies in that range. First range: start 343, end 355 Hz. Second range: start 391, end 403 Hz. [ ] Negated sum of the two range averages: -3.6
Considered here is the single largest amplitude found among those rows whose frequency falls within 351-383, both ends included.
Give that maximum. 2.07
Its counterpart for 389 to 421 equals 1.92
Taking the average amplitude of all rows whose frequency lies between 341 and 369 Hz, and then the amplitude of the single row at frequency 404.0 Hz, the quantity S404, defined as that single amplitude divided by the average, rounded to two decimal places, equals 0.90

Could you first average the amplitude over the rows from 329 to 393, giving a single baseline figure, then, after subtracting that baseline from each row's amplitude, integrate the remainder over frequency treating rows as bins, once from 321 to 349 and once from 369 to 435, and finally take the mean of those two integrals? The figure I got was -6.9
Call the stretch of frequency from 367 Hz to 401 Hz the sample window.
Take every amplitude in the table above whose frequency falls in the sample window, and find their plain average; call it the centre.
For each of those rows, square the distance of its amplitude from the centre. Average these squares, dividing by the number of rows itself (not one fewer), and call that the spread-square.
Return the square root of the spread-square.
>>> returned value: 0.19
